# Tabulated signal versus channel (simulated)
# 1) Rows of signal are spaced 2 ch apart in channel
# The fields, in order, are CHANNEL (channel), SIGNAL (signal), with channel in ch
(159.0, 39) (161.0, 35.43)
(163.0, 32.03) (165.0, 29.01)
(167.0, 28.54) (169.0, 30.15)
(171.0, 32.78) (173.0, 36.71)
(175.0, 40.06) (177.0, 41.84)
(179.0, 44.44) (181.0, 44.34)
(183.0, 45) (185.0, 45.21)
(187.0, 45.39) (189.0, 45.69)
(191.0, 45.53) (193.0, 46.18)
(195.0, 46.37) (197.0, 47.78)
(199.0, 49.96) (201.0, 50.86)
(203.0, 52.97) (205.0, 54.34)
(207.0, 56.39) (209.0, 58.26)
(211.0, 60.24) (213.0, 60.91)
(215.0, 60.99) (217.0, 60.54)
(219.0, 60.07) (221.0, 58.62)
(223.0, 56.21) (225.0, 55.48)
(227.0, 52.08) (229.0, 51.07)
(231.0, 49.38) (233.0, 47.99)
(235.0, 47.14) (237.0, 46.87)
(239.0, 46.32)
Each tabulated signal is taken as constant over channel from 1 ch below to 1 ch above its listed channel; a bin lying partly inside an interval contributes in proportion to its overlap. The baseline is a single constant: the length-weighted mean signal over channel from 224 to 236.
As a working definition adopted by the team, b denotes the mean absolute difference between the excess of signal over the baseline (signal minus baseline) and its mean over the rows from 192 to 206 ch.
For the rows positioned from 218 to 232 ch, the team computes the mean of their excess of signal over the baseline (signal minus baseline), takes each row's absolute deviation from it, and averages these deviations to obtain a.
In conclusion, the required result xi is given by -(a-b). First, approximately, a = 3.3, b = 2.6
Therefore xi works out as -0.7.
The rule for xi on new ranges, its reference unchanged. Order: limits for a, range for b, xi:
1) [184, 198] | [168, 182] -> 4.0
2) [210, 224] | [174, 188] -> 0.3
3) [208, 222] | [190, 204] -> 1.5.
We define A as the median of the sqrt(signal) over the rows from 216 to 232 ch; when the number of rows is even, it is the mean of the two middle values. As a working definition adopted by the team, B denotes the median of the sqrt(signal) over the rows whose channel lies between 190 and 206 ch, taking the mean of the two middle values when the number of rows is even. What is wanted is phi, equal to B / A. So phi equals 0.94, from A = 7.5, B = 6.99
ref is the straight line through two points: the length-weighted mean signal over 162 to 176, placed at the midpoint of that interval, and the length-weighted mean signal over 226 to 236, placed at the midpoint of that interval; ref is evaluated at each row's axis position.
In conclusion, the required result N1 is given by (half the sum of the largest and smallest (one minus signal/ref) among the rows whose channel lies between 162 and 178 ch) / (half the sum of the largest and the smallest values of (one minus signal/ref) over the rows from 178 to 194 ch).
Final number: 0.20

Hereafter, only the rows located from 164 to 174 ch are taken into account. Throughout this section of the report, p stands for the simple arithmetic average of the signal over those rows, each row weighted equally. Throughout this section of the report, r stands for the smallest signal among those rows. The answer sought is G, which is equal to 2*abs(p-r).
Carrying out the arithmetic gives 6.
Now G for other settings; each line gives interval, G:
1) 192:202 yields 4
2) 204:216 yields 8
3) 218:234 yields 12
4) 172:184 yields 11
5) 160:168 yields 5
